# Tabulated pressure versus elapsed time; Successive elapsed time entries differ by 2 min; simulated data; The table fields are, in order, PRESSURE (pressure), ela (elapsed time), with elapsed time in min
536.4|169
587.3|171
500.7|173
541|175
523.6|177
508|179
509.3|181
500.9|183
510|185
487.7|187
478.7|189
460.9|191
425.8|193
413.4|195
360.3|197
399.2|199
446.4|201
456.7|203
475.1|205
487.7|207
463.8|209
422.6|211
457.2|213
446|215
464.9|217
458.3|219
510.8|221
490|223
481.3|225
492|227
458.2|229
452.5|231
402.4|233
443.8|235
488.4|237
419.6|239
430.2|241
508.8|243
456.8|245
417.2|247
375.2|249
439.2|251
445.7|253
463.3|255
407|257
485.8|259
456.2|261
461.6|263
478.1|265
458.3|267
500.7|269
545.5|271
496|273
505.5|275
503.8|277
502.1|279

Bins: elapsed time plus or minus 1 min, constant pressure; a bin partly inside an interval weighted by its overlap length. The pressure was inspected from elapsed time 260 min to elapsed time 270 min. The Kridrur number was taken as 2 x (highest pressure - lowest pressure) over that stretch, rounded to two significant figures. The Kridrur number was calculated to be 89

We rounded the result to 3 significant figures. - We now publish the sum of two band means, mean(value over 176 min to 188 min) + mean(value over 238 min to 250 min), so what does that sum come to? 941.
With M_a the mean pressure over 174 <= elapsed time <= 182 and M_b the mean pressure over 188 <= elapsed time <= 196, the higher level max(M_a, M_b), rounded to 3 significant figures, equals 520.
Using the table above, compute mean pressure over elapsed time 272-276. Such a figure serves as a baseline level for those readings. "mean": 501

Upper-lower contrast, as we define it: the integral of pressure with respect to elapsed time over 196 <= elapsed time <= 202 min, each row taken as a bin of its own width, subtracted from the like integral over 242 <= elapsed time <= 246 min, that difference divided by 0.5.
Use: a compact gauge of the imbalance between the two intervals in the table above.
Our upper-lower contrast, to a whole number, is -961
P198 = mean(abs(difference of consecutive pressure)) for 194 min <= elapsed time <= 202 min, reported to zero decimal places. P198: 46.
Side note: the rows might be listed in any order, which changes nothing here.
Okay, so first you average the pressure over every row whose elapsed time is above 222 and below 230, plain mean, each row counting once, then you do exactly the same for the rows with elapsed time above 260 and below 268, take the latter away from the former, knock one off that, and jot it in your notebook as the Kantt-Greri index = 16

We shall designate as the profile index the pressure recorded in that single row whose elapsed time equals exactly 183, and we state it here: 500.9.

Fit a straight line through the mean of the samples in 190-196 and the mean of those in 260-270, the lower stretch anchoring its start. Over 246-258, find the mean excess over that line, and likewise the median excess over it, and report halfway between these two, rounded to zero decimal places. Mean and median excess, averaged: -37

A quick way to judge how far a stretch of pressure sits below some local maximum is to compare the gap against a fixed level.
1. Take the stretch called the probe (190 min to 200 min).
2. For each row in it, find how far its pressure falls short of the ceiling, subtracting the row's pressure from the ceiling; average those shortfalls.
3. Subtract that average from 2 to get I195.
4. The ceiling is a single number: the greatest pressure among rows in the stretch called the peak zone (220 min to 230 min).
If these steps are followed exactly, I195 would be -97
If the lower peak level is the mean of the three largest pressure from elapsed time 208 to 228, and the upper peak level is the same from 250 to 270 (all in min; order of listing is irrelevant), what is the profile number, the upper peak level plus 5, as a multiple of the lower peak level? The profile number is 0.99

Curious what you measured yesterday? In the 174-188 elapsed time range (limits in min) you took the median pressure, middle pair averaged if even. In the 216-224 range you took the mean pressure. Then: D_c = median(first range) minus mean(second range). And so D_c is 28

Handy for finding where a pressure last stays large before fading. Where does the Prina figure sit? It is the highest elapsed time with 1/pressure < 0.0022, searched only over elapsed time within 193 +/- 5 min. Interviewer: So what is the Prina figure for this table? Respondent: 191 min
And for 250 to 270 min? 269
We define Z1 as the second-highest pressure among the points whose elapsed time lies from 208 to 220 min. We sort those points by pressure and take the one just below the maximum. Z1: 463.8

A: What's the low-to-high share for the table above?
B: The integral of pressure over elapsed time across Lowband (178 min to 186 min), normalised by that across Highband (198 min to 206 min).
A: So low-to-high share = 1.14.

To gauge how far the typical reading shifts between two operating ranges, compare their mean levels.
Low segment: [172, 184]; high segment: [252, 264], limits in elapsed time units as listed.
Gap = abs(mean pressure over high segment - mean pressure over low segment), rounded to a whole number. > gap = 61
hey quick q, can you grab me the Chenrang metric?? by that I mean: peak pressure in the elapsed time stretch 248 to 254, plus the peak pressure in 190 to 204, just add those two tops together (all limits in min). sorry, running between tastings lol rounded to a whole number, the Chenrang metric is 907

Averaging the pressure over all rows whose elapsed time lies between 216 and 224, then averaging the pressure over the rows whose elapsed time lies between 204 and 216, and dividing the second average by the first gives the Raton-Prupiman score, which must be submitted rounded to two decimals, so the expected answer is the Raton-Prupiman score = 0.95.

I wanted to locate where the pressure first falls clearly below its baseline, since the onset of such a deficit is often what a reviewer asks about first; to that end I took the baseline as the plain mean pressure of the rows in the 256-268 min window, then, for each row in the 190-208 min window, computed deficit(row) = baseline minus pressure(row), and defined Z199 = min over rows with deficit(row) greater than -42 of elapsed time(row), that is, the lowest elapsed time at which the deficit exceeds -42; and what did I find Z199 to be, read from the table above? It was 191 min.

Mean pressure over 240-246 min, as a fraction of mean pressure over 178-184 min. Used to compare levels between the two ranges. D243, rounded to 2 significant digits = 0.92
